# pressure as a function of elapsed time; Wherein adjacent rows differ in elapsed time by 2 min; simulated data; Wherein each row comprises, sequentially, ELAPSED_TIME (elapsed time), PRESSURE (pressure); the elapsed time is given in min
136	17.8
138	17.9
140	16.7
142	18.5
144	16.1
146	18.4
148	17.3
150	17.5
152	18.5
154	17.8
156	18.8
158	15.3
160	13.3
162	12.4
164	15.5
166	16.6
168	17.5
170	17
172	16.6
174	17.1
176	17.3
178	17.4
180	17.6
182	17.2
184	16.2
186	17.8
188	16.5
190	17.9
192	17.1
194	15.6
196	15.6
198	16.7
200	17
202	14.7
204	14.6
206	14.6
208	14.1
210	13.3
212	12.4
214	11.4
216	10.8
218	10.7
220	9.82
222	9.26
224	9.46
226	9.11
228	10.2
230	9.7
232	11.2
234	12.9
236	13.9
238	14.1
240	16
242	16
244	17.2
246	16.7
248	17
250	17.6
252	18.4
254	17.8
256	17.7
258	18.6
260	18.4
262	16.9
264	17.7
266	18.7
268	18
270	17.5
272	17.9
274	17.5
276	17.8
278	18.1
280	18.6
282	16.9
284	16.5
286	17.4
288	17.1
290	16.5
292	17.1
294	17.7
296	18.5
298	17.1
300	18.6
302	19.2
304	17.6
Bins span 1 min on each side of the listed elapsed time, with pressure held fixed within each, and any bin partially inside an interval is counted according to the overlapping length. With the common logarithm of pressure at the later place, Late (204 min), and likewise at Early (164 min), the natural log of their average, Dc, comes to 0.16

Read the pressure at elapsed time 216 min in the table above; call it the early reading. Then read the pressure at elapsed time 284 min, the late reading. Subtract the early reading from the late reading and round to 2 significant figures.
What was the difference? 5.7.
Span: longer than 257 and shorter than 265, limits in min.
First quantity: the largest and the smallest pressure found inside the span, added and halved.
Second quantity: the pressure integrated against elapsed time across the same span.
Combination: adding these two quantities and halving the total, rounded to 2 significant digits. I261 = 80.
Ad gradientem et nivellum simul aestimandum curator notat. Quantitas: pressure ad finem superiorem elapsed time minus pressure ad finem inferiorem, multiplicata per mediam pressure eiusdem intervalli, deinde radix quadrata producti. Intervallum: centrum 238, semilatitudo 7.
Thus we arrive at 9.3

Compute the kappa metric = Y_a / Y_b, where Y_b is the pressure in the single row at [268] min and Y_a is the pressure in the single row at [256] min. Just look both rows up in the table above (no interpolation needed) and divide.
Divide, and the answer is 0.98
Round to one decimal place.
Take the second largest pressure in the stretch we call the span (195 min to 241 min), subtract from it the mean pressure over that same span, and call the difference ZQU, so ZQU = 4.0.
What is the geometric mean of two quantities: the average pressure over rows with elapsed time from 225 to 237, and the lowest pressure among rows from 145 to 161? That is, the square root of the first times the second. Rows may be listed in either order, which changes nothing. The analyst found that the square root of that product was 12.2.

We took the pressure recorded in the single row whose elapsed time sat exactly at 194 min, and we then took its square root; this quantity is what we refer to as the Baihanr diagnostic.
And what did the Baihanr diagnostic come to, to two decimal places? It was 3.95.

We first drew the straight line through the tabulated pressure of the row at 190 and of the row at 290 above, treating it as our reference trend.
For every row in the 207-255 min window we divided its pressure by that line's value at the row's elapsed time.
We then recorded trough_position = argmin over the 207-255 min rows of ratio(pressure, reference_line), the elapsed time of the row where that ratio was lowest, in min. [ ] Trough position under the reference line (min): 226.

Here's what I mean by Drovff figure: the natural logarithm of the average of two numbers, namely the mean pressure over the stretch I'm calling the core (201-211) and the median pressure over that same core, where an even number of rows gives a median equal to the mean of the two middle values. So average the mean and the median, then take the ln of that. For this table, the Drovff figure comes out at 2.67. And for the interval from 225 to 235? 2.34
